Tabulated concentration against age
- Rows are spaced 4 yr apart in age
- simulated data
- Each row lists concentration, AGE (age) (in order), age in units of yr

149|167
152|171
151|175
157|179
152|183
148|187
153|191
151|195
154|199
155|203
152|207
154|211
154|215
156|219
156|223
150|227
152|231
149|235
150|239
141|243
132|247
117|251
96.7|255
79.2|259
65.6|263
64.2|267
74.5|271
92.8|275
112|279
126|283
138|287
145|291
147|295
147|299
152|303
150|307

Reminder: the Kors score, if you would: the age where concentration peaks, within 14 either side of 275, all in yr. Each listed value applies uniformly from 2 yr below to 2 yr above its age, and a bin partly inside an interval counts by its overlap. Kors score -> 287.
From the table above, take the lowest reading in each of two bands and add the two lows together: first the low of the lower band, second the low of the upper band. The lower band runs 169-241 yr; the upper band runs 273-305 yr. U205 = 240.8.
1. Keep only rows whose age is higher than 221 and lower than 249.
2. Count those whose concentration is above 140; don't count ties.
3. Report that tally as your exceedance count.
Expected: 6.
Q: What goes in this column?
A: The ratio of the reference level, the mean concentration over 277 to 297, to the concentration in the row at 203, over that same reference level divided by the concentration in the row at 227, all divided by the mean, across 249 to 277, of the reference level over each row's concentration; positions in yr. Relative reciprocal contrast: 0.59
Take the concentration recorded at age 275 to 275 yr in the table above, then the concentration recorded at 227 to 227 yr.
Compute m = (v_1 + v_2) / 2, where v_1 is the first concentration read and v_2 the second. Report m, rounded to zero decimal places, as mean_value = 121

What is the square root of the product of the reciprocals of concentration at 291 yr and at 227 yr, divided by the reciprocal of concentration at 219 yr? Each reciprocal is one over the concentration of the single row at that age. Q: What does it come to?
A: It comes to 1.06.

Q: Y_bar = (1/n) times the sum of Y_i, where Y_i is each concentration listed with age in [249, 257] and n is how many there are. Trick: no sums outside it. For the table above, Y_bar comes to 107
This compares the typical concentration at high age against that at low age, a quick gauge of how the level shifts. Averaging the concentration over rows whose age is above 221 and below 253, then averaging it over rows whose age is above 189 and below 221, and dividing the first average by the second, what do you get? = 0.93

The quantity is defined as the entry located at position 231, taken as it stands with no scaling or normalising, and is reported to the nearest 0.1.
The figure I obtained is 152.0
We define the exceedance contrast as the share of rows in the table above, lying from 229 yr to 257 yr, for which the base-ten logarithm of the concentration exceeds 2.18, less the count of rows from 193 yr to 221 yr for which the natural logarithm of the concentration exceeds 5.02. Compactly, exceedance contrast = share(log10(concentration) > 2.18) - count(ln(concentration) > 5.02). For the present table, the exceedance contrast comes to -5.9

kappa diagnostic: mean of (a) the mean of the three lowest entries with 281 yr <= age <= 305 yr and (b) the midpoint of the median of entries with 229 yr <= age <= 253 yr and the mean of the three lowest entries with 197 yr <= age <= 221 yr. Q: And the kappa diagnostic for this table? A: 143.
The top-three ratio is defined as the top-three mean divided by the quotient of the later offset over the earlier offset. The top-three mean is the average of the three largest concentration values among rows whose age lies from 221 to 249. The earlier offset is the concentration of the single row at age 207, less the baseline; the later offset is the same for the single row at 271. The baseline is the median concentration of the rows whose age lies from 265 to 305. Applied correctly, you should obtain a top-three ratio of -53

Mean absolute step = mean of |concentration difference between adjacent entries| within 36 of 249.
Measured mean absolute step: 9.5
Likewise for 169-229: 2.9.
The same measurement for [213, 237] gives 2.6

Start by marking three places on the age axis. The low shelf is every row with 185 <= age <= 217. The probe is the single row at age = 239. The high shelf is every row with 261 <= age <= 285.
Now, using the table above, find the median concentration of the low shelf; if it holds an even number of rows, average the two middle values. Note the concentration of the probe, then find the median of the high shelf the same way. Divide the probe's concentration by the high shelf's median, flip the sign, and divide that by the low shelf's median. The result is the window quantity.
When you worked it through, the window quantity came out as -0.012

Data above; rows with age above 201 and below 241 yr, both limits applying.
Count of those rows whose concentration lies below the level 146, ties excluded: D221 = 0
